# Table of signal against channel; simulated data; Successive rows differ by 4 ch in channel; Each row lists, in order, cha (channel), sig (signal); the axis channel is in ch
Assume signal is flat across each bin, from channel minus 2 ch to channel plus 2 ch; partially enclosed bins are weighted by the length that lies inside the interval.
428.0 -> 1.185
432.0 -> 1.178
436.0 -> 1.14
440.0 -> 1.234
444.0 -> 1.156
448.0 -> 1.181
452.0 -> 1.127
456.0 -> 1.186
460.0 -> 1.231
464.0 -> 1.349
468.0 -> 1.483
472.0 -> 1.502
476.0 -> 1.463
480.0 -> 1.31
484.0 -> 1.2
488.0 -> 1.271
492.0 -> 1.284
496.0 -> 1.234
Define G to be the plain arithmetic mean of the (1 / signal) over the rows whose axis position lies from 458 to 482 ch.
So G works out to 0.72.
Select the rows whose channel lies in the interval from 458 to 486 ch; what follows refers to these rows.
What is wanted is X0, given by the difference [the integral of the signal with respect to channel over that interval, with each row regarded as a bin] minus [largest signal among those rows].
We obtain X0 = 37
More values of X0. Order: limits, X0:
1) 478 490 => 14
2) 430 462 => 36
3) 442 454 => 13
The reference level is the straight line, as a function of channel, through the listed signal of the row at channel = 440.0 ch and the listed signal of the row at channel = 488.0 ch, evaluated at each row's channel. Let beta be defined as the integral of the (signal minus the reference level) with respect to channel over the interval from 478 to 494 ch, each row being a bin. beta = -0.1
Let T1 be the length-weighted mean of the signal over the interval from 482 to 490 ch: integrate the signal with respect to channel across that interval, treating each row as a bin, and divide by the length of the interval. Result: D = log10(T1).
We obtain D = 0.092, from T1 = 1.24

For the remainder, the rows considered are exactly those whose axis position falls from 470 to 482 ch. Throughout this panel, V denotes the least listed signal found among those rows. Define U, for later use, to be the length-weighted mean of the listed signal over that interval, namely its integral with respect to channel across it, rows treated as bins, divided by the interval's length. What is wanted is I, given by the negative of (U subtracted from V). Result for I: 0.115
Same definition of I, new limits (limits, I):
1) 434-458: 0.044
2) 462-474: 0.096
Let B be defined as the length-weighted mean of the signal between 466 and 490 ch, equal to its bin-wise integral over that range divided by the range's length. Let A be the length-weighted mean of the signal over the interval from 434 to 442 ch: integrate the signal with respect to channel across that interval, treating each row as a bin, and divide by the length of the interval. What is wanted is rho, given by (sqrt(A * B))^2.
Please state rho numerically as 1.63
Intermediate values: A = 1.19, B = 1.37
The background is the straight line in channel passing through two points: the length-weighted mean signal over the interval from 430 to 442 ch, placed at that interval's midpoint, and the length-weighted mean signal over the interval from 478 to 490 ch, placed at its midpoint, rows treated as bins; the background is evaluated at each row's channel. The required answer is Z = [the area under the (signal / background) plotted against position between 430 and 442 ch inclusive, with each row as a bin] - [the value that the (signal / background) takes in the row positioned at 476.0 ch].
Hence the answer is 10.8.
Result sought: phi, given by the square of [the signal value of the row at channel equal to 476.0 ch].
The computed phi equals 2.14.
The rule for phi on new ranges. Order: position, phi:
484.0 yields 1.44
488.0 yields 1.62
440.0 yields 1.52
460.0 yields 1.52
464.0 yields 1.82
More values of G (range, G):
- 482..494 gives 0.80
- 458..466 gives 0.78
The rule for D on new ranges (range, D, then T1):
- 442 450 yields 0.068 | 1.17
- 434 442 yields 0.074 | 1.19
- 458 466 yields 0.111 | 1.29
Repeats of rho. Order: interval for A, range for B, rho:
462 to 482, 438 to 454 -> 1.67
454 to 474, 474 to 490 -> 1.77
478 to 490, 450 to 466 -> 1.54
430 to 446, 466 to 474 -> 1.76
